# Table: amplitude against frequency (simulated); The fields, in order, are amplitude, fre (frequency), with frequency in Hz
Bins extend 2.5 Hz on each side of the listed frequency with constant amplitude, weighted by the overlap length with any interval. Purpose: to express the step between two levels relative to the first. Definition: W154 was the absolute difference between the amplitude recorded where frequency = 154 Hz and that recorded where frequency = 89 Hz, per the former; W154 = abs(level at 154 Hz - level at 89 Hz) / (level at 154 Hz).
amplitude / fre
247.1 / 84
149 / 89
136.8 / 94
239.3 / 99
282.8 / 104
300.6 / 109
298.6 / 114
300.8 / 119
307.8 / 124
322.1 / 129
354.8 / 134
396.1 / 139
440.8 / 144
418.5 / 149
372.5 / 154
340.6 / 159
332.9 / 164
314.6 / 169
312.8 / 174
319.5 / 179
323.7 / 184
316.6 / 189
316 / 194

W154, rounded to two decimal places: 0.60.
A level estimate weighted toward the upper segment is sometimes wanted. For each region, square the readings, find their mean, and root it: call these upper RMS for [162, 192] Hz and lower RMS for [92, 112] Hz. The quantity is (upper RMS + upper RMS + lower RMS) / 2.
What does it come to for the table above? 444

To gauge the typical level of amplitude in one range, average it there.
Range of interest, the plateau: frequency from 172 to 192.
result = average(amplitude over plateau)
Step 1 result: 318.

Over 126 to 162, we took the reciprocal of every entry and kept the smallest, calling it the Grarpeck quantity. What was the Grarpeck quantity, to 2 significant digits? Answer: 0.0023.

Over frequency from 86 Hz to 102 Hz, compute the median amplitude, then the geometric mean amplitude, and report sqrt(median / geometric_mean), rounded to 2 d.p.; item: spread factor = 0.94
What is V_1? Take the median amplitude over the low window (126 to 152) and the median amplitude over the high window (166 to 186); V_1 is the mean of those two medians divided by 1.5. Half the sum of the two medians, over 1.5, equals 238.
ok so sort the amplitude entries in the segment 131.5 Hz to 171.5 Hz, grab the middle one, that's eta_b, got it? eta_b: 364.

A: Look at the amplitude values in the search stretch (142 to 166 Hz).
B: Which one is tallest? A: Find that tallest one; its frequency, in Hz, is 144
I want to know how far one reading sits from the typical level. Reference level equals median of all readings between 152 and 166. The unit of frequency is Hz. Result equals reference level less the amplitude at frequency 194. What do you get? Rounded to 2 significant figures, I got 25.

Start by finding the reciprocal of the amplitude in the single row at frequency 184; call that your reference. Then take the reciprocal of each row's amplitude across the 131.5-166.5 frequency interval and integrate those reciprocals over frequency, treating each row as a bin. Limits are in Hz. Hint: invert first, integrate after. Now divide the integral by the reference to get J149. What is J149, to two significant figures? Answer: 30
